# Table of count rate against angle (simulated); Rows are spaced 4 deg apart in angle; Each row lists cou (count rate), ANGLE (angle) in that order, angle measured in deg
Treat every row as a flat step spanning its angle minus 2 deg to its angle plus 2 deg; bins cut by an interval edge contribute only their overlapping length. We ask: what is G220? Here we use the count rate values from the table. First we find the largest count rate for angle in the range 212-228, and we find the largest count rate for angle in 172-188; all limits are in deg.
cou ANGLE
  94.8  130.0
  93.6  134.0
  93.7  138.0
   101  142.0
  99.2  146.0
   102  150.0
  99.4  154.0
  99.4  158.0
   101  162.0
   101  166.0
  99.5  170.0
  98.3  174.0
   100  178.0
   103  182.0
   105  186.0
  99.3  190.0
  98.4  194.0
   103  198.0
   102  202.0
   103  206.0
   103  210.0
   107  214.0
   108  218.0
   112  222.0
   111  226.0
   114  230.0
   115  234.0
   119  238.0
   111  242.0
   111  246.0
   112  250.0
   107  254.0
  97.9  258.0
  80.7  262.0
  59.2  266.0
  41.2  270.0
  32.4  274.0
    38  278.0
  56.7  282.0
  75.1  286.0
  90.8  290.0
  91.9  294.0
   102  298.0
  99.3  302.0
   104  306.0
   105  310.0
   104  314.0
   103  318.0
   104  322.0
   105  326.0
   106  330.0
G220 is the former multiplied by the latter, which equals 11760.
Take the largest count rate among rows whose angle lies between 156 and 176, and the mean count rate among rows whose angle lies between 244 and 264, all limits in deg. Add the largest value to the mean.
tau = 203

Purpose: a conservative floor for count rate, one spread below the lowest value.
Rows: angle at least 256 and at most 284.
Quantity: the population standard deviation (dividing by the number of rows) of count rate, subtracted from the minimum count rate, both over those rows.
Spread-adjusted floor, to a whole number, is 10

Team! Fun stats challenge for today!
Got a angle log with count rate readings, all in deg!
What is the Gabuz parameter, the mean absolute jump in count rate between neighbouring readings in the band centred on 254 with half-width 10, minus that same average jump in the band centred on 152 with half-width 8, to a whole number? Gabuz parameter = 6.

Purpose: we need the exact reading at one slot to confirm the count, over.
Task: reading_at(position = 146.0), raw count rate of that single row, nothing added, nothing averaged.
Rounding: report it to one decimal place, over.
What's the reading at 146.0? 99.2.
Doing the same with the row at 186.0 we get 105.0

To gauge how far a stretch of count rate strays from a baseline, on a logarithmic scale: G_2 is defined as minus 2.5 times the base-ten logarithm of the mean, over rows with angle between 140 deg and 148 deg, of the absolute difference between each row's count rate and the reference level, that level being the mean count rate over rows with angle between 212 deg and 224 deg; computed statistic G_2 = -2.37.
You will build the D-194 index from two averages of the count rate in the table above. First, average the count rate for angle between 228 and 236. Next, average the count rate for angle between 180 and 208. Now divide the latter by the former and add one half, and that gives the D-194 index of 1.4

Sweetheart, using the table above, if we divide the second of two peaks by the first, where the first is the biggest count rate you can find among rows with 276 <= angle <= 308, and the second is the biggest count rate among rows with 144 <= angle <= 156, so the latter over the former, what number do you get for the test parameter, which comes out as 0.98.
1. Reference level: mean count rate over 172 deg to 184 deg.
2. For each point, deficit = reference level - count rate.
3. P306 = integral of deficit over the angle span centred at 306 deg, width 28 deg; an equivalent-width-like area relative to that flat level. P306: -25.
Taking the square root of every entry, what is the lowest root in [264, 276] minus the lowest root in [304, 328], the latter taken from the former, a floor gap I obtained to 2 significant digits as -4.5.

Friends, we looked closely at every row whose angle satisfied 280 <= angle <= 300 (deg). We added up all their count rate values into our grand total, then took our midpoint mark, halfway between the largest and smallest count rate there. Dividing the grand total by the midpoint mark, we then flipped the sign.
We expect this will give -5.2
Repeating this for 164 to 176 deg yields -3.0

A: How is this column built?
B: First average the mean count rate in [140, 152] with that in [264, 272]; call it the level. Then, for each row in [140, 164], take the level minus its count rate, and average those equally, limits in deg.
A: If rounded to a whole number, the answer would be -25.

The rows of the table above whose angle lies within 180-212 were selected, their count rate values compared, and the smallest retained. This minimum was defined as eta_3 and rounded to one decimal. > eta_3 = 98.4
